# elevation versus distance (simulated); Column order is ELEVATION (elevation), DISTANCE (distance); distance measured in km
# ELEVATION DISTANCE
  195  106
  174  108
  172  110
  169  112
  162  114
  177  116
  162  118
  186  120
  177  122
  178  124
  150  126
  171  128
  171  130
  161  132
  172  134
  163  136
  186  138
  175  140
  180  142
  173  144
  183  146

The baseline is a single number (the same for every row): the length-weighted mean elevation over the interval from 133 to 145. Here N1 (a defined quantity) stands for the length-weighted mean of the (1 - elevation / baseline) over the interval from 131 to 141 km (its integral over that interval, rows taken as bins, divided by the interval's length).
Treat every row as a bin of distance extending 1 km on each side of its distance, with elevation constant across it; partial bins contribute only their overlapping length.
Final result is 0.020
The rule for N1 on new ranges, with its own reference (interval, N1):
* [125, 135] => 0.056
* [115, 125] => -0.007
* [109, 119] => 0.037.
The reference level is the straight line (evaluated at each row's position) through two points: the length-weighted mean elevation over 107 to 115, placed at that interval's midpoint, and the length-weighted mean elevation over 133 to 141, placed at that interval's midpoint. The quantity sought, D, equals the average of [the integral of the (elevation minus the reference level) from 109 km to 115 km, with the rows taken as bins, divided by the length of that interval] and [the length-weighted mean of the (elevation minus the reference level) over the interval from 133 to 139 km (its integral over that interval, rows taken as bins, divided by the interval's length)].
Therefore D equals -1.0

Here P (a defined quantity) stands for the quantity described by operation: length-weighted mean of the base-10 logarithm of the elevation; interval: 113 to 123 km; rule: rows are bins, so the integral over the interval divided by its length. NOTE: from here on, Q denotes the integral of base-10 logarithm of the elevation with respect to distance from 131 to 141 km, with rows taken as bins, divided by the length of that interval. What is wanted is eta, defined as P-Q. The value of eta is 0.003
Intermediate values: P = 2.24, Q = 2.233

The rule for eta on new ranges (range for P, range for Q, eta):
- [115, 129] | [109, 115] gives 0.009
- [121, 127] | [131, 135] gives 0.004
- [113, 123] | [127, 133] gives 0.013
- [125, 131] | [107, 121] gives -0.020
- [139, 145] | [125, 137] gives 0.029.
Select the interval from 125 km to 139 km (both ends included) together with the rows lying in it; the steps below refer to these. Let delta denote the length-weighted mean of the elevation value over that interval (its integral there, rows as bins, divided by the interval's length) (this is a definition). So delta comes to 168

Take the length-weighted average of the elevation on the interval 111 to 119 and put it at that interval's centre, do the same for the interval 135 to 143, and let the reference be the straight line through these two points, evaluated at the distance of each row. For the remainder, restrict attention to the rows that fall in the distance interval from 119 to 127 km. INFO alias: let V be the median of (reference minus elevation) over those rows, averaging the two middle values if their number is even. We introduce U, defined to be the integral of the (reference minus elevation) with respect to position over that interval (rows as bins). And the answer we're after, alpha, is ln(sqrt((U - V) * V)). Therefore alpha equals 2.2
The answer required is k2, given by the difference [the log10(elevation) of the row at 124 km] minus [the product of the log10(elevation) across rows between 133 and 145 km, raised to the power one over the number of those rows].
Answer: 0.01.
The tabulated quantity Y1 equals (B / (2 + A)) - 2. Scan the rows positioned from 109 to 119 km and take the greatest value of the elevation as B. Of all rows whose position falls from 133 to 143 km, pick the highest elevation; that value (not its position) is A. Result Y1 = -1.06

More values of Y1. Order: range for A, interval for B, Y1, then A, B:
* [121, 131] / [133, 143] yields -0.97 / 178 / 186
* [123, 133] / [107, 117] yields -1.02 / 178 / 177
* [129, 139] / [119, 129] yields -1.01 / 186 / 186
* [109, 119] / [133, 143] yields -0.96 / 177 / 186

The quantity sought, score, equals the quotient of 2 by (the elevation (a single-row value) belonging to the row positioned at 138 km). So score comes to 0.0108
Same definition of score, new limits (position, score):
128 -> 0.0117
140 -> 0.0114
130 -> 0.0117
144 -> 0.0116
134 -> 0.0116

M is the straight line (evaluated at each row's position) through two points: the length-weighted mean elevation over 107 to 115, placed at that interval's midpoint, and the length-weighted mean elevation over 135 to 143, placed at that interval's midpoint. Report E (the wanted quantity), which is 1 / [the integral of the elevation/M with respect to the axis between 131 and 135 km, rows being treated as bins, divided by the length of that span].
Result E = 1.05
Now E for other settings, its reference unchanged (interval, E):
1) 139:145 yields 1.00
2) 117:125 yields 0.98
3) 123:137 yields 1.04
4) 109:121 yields 0.99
